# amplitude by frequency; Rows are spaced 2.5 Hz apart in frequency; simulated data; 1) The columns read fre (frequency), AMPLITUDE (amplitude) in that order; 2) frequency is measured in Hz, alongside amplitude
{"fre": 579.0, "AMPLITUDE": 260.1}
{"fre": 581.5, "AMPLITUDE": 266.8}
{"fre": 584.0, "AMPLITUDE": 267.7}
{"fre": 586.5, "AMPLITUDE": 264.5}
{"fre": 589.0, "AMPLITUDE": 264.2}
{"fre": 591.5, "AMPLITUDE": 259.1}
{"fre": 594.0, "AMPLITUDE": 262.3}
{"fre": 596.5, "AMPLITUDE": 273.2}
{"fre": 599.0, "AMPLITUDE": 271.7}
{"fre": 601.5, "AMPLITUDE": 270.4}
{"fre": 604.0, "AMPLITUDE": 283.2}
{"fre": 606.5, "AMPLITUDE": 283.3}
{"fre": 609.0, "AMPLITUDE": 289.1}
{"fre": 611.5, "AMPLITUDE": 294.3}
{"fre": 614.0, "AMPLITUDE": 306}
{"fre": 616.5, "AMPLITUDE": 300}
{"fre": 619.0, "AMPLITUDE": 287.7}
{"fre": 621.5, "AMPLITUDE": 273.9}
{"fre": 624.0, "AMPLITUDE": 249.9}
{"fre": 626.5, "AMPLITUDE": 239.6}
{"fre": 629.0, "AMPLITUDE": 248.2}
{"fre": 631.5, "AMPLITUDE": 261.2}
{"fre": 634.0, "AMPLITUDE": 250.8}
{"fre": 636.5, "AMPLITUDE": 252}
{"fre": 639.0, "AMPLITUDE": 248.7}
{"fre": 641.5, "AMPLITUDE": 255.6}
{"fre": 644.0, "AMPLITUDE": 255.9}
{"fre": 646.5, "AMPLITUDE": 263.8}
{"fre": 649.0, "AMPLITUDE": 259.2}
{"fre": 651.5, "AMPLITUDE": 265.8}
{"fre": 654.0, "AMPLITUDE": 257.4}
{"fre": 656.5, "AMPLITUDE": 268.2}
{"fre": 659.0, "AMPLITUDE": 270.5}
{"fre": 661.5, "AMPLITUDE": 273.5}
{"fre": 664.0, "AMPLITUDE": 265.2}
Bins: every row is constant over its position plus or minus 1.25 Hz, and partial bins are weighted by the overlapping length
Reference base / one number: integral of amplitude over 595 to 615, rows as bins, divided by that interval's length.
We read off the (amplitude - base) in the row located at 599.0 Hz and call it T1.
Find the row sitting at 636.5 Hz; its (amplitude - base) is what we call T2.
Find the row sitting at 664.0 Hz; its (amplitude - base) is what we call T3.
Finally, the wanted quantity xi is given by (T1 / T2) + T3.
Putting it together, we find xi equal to -18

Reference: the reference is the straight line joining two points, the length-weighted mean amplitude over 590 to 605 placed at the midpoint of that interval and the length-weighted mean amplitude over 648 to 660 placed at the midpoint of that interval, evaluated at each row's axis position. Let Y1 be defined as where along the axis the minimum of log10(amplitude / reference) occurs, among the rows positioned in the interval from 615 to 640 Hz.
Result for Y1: 626.5 Hz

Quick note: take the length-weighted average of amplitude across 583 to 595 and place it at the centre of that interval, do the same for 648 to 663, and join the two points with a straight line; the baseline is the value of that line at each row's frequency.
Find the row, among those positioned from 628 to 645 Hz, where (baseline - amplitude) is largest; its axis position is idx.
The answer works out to 629.0 Hz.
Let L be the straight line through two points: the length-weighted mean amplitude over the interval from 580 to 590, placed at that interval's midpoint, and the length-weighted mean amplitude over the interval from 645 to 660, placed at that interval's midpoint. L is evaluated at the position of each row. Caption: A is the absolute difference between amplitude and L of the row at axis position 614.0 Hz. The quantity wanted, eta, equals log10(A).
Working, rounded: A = 41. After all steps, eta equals 1.6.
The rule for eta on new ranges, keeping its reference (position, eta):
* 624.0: 1.2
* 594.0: 0.5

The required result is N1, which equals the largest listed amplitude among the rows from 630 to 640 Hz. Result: 261.2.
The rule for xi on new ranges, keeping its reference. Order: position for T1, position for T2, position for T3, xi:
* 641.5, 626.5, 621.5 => -9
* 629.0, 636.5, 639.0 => -34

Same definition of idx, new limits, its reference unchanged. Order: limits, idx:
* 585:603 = 591.5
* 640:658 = 641.5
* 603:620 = 604.0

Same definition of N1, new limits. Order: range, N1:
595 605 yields 283.2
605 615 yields 306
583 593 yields 267.7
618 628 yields 287.7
